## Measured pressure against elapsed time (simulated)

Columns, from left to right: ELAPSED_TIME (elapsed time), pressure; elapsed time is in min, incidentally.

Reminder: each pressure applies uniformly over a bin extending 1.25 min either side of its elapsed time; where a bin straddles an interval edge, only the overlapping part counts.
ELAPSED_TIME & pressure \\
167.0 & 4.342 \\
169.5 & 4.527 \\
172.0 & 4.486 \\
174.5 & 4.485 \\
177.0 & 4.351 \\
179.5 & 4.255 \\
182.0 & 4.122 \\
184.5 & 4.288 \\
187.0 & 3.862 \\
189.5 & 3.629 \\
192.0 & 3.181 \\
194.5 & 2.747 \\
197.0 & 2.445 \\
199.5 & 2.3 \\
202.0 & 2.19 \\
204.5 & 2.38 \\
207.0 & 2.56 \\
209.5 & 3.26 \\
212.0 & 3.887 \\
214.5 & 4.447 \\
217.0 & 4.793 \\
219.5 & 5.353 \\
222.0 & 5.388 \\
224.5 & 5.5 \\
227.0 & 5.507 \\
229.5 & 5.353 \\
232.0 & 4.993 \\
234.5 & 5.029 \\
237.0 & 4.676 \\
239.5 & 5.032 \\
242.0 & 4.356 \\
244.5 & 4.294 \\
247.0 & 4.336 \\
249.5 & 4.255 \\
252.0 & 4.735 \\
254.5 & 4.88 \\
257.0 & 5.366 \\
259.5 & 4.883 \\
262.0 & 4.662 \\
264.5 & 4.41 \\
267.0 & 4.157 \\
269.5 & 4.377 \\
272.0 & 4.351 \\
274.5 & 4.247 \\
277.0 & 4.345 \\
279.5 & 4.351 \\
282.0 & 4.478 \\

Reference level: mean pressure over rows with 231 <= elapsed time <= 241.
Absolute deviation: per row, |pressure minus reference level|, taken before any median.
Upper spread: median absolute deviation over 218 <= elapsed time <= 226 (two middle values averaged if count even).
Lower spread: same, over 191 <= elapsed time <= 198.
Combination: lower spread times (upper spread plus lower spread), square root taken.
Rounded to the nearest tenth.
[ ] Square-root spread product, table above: 2.4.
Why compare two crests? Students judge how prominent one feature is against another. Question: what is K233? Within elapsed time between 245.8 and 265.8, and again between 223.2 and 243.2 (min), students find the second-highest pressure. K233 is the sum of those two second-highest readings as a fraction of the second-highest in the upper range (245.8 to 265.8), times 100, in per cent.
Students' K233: 213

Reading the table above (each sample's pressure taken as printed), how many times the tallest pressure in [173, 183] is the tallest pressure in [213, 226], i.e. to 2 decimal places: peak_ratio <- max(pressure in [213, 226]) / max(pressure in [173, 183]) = 1.23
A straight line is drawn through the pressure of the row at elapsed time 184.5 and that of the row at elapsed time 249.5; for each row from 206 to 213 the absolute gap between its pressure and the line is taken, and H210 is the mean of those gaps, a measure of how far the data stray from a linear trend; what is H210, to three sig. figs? 1.04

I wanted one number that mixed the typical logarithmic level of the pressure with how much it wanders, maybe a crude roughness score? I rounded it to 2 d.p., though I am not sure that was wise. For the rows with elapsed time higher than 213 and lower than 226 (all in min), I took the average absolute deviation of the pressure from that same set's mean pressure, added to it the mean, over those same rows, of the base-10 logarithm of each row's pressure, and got 1.09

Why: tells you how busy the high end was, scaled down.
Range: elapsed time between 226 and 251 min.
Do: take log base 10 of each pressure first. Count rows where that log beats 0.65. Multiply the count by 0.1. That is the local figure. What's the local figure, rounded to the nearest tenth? 0.6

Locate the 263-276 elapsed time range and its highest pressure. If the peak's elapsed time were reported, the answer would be 264.5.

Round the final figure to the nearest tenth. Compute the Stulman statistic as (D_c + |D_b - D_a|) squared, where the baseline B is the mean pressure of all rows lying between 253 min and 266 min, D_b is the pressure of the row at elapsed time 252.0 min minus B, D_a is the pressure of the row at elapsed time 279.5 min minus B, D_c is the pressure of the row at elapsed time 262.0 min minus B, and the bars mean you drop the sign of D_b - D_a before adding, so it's 0.0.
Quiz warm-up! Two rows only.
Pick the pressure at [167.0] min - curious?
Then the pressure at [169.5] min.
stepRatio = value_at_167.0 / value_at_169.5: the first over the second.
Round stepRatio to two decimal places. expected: 0.96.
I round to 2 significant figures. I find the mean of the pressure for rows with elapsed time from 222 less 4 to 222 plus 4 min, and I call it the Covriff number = 5.4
